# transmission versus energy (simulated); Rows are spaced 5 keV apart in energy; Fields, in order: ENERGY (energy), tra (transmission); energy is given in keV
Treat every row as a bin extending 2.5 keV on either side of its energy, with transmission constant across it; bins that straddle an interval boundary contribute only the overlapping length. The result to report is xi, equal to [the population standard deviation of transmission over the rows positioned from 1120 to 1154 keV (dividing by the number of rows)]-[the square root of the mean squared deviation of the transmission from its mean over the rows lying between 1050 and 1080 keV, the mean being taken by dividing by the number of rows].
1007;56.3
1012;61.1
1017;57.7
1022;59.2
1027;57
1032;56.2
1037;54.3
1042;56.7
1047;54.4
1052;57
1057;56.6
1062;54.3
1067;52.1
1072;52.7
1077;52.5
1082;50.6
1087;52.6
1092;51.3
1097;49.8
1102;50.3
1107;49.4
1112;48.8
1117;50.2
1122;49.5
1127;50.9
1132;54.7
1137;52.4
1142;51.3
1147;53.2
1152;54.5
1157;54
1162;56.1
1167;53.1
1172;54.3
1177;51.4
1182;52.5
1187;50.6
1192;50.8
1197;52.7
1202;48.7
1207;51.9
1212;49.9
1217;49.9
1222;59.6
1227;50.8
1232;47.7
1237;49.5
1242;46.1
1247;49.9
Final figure -0.18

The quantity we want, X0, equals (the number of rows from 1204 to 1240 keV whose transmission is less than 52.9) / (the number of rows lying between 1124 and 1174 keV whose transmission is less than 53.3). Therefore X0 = 1.2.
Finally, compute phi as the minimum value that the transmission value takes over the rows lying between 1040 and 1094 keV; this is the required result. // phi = 50.6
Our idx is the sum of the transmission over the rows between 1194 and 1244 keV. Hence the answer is 507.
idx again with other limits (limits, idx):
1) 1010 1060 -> 570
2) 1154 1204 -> 524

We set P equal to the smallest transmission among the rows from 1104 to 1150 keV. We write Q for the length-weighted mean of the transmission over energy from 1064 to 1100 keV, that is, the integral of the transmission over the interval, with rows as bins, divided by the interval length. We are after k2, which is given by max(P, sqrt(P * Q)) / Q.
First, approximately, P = 48.8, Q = 51.7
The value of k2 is 0.972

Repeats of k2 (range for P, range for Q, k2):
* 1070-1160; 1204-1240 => 0.976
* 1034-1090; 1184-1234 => 0.993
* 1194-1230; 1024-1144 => 0.961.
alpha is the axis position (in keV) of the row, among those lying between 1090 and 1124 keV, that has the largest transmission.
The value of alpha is 1092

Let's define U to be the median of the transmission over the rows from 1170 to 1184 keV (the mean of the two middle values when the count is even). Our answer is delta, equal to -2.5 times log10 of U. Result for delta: -4.30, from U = 52.5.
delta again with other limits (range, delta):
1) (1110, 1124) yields -4.24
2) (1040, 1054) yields -4.38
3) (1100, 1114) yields -4.23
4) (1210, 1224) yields -4.25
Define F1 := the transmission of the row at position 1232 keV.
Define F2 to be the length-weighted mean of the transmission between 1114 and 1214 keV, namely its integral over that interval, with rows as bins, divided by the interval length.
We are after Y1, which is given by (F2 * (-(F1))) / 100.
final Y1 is -25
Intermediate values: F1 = 47.7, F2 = 52.1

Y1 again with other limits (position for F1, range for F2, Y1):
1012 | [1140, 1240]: -32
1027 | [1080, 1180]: -30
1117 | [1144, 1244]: -26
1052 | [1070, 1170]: -30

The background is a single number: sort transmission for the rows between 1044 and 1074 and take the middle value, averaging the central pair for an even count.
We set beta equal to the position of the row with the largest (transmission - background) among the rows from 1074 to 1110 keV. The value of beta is 1087 keV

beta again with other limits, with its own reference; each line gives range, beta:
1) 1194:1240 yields 1222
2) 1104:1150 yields 1132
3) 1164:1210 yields 1172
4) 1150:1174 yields 1162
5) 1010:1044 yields 1012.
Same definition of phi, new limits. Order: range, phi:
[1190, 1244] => 46.1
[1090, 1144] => 48.8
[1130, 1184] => 51.3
